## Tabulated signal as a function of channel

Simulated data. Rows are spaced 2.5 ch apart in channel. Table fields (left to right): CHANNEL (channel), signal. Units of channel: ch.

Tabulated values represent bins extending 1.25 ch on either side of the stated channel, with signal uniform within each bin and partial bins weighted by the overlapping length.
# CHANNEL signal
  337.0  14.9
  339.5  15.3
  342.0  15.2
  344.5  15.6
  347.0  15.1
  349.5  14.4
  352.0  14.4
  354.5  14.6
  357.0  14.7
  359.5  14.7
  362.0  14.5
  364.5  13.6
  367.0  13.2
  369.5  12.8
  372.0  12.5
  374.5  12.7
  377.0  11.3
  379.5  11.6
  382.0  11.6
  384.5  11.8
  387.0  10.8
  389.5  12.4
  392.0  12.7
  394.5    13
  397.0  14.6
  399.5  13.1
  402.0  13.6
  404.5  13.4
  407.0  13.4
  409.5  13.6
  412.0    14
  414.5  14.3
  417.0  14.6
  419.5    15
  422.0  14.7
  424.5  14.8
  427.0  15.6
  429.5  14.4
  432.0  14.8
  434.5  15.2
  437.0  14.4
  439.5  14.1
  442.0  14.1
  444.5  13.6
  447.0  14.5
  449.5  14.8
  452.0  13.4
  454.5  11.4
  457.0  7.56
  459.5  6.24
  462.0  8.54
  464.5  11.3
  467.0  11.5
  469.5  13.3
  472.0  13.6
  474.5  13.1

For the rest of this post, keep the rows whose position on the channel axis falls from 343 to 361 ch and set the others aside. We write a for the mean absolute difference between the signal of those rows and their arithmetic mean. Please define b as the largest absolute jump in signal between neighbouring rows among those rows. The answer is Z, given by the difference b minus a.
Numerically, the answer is 0.4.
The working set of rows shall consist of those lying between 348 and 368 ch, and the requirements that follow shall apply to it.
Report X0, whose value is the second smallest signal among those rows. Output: 13.6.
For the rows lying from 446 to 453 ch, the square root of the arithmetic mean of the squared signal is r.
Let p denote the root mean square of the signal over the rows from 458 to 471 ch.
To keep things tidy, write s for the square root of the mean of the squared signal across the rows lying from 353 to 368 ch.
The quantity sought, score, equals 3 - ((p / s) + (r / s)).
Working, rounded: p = 10.5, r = 14.2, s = 14.2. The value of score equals 1.26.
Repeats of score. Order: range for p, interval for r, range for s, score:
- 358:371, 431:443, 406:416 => 0.95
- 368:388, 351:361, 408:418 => 1.12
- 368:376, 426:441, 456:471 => 0.27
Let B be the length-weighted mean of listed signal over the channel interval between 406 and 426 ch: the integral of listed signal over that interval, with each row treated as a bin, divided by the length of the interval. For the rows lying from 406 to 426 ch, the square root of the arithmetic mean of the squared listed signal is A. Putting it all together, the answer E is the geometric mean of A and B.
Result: 14.3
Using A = 14.3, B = 14.3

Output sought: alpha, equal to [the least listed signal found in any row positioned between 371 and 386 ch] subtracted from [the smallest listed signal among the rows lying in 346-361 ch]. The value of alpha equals 3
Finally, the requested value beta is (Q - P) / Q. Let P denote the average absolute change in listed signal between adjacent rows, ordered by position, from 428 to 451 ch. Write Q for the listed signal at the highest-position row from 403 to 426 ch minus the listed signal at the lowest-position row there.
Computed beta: 0.7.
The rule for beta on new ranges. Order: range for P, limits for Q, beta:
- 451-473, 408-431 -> -1.3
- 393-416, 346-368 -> 1.3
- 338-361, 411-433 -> 0.7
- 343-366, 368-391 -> 1.8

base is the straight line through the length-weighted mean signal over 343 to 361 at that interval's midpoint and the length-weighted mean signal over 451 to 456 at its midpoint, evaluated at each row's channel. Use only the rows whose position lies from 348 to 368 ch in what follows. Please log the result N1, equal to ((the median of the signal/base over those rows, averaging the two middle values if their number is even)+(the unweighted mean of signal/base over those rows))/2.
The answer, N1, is 0.98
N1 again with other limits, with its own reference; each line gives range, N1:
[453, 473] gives 0.92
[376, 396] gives 0.85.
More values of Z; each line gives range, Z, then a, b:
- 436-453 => 1.0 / 0.4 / 1.40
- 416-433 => 0.9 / 0.3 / 1.20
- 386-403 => 0.8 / 0.8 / 1.60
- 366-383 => 0.8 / 0.6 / 1.40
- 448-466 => 1.3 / 2.6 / 3.84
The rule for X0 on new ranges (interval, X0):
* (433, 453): 13.6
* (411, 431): 14.3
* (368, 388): 11.3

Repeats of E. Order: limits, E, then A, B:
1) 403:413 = 13.6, 13.6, 13.6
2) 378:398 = 12.3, 12.4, 12.3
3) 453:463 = 8.6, 8.6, 8.6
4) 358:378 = 13.2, 13.2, 13.2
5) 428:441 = 14.6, 14.6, 14.6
